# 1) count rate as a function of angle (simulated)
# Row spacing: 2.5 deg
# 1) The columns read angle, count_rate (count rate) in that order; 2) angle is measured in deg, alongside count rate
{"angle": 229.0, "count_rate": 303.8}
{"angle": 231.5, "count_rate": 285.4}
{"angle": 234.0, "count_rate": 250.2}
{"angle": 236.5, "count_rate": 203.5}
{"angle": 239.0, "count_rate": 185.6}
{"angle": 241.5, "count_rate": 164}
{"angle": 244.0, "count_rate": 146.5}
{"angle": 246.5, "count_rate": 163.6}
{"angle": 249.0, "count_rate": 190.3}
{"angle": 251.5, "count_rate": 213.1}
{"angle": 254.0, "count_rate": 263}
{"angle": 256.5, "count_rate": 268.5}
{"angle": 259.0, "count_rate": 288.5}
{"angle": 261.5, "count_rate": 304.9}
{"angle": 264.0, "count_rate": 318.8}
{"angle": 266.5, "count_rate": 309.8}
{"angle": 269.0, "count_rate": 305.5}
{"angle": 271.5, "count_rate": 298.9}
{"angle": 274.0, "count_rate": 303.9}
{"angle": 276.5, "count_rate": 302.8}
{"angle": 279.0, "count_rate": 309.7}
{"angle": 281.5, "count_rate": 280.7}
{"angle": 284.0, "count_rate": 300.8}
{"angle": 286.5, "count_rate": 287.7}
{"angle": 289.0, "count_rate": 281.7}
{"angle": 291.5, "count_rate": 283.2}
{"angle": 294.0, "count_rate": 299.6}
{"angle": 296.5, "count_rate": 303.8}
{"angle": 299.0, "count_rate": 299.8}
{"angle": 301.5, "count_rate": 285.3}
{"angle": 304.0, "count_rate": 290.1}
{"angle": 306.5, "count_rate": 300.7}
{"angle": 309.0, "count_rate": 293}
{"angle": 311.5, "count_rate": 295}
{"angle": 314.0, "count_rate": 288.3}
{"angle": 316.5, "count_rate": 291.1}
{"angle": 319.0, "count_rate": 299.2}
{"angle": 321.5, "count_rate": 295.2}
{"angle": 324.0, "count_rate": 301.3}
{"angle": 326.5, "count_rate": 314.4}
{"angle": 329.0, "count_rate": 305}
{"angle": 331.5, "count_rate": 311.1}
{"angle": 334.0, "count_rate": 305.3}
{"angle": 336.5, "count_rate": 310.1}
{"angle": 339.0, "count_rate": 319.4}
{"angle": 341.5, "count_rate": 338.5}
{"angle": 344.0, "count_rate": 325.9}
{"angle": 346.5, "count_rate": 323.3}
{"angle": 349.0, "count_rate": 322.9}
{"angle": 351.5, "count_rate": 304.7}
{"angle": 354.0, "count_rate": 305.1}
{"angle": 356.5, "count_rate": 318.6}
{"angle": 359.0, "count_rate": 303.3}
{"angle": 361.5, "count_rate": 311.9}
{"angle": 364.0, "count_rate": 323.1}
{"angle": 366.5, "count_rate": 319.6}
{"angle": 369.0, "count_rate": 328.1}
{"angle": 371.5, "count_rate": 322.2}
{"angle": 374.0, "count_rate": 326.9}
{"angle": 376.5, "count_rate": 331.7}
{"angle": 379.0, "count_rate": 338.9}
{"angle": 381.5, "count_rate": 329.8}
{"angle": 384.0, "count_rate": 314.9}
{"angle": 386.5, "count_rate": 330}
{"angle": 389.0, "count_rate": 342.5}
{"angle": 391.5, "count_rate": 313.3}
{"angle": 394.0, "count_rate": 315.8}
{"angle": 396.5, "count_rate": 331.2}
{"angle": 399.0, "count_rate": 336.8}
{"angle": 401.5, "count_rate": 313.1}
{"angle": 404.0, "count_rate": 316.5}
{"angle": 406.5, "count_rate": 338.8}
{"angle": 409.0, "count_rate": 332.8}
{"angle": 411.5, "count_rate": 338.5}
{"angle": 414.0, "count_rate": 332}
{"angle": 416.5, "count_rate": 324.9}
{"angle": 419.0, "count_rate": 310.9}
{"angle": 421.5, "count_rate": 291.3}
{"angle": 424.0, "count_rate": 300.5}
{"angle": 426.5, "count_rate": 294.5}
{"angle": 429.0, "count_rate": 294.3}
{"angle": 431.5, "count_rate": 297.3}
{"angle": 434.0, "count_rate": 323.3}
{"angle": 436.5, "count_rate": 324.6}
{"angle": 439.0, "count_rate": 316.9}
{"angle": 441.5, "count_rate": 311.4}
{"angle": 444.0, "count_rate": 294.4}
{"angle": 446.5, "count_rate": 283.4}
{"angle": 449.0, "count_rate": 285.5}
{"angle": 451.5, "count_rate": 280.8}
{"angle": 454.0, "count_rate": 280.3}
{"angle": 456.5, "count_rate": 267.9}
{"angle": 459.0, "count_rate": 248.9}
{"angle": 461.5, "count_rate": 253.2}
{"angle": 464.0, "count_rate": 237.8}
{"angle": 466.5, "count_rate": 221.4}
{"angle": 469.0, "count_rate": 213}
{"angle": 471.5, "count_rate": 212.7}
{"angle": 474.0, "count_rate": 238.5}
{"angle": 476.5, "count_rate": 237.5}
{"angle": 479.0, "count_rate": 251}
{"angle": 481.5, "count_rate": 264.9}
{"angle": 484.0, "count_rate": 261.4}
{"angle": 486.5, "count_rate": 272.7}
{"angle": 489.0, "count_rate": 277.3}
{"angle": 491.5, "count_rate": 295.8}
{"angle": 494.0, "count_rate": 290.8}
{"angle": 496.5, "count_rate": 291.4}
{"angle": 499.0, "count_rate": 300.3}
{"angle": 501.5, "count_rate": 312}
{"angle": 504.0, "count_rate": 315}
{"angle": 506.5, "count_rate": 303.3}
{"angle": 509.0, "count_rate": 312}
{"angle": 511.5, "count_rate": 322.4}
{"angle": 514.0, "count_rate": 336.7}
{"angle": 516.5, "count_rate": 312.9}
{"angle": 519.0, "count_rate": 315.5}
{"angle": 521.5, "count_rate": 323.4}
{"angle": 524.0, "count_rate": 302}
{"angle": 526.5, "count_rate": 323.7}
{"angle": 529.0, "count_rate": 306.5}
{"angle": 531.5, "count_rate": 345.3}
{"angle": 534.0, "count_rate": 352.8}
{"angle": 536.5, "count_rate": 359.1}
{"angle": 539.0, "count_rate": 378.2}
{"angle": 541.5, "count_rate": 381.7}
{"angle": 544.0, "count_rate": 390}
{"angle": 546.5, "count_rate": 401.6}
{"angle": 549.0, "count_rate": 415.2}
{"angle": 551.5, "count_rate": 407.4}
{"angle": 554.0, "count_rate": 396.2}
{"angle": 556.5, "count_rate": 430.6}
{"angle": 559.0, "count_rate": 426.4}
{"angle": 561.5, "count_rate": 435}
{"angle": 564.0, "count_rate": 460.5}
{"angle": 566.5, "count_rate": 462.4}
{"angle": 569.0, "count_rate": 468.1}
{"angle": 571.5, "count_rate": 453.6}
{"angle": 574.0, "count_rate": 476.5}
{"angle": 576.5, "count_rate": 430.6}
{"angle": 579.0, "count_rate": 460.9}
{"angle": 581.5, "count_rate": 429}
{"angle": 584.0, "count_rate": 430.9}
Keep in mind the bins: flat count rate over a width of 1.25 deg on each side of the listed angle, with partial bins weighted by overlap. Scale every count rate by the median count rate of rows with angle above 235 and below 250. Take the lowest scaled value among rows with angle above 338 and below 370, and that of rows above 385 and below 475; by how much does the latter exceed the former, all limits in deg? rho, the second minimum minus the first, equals -0.5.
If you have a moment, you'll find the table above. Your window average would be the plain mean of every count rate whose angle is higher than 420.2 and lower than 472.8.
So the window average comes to 278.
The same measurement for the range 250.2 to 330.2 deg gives 293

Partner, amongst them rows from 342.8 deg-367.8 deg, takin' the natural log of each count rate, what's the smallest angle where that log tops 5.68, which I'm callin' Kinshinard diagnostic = 344.0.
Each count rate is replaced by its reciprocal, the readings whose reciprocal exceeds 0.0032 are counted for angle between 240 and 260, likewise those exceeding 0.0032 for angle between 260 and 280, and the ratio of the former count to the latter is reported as 1.1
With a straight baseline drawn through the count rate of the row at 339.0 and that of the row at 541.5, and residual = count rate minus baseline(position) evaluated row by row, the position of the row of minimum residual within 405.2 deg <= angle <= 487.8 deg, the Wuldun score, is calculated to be 471.5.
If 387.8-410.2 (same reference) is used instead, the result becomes 401.5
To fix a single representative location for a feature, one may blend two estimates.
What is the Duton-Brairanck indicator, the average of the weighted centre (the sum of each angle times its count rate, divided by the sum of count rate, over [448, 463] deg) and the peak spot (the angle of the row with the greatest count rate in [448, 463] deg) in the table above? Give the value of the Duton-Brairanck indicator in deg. 452.0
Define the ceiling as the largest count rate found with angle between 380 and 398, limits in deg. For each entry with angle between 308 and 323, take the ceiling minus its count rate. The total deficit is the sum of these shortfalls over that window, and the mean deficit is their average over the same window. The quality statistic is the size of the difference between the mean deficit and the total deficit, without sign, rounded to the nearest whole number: 244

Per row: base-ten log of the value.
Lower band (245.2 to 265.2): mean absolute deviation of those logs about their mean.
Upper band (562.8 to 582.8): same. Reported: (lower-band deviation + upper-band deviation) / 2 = 0.050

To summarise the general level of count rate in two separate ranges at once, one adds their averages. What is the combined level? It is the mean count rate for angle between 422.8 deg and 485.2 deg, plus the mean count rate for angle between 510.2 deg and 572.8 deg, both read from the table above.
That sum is 652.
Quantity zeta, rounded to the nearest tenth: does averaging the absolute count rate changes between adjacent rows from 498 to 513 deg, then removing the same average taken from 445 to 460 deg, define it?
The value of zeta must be 1.4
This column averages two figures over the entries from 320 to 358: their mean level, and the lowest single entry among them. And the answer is 304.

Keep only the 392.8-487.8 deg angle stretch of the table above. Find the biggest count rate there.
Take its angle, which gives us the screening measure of 406.5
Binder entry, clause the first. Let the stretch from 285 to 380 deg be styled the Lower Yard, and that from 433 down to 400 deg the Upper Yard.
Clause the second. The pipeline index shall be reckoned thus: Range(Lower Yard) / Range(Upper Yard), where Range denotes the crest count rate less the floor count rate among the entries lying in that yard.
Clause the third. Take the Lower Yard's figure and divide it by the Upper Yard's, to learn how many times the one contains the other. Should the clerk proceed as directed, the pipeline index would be 1.20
